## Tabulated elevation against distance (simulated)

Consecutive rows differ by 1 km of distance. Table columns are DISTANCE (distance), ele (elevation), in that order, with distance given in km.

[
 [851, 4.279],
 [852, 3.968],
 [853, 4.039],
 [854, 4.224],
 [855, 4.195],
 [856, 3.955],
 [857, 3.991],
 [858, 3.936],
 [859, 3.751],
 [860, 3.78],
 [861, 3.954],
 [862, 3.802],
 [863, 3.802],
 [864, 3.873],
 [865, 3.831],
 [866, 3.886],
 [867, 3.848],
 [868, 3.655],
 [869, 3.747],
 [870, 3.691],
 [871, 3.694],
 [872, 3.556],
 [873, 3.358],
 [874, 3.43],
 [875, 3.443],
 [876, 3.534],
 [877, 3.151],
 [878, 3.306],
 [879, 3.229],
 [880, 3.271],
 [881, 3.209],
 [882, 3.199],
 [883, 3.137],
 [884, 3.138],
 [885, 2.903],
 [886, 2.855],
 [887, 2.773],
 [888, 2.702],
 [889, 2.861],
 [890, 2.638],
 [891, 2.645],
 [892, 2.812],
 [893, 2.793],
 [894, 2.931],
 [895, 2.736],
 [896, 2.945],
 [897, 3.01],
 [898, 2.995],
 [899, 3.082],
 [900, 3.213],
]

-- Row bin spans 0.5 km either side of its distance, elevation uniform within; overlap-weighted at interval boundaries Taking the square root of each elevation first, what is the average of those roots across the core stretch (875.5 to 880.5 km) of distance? 1.82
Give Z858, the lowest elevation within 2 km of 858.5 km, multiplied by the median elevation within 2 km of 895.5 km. 11.0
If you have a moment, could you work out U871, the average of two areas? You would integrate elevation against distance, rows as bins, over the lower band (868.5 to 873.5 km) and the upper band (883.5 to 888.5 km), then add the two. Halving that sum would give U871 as 16.2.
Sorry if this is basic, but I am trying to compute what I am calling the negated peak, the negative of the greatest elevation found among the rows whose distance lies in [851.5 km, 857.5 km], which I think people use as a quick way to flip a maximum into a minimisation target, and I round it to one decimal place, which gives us -4.2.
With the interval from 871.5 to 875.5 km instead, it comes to -3.6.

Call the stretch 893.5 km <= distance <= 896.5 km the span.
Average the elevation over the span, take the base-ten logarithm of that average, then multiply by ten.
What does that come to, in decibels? 4.6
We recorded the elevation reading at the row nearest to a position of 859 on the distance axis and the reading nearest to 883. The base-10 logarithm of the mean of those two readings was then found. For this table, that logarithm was 0.537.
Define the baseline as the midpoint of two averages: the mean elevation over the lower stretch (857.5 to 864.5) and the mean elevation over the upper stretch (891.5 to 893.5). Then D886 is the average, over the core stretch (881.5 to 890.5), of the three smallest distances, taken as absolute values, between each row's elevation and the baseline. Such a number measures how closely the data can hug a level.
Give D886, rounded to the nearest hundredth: 0.16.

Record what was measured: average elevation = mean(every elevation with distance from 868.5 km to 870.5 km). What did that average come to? 3.7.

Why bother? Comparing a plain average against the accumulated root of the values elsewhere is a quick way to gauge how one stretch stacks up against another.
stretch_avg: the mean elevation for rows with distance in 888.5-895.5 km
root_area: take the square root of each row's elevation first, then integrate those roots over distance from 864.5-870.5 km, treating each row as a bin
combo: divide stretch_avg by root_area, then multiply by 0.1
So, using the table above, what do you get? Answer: 0.024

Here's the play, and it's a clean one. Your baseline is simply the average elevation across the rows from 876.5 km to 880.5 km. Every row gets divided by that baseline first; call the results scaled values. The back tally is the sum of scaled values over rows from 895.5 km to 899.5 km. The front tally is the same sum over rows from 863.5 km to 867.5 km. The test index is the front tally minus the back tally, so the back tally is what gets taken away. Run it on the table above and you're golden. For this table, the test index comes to 1.1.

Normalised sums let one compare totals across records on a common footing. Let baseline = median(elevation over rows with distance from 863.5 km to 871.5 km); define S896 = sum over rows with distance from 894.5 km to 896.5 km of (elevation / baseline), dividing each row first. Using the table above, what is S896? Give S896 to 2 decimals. 1.50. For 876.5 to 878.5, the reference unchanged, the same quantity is 1.70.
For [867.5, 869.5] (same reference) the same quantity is 1.95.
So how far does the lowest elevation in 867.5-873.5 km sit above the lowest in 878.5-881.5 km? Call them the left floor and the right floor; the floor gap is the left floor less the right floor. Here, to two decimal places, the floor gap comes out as 0.15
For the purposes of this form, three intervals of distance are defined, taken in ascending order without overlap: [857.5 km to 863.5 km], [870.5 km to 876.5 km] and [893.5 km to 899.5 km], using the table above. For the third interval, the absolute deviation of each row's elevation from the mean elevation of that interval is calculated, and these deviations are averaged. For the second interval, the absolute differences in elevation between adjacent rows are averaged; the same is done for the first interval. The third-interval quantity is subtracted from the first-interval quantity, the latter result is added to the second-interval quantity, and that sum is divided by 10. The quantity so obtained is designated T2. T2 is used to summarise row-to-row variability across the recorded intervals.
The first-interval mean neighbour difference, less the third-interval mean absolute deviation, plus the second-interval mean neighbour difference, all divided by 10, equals 0.013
